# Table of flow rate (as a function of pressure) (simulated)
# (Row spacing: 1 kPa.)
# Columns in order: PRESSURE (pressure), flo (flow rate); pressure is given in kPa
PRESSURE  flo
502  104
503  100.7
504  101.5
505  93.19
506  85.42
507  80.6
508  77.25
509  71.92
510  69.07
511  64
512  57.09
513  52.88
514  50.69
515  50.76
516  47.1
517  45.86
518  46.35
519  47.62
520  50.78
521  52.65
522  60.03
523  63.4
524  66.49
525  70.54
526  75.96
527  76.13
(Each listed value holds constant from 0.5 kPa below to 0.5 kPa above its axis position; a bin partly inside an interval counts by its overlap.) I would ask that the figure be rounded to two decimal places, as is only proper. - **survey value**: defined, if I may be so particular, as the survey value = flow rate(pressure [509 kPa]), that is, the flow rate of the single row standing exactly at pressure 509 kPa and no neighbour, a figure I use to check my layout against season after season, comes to 71.92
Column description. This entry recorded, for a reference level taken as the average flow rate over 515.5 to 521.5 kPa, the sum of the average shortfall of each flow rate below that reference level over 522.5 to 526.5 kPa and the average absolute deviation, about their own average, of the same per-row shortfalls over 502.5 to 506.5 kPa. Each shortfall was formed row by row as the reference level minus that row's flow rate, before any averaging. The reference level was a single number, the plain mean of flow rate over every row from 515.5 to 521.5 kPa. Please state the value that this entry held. -15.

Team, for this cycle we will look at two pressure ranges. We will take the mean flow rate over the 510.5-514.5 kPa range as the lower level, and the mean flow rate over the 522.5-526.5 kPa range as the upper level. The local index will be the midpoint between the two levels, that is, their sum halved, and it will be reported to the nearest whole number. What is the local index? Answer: 63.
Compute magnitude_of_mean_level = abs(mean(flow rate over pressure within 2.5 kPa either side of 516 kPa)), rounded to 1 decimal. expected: 48.2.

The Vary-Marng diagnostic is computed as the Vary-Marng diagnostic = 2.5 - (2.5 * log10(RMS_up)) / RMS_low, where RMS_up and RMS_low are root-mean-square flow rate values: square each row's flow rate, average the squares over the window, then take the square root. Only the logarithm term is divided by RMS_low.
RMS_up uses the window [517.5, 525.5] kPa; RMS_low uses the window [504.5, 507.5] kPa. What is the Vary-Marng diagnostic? 2.45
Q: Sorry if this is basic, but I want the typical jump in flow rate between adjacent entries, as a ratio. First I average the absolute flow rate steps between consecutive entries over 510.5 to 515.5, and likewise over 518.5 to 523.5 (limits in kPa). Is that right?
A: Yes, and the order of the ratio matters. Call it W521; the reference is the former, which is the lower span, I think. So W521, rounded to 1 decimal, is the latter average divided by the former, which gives 1.2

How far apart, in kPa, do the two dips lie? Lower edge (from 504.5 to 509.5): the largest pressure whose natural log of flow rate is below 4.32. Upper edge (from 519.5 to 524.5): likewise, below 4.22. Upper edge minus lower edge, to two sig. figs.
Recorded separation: 15 kPa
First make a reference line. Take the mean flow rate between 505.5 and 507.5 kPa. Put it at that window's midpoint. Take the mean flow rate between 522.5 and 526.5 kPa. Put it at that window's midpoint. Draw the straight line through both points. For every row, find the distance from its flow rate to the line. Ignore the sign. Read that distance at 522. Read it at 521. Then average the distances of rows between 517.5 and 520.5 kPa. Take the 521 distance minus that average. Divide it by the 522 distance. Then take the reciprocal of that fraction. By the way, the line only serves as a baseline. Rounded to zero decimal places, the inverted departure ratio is -2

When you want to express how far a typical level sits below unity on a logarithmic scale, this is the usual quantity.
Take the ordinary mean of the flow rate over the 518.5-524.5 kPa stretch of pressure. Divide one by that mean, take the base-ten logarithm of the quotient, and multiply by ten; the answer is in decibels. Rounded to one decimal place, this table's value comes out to -17.5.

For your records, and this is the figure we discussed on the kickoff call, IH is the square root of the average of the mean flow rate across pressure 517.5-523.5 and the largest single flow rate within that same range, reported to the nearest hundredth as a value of 7.64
